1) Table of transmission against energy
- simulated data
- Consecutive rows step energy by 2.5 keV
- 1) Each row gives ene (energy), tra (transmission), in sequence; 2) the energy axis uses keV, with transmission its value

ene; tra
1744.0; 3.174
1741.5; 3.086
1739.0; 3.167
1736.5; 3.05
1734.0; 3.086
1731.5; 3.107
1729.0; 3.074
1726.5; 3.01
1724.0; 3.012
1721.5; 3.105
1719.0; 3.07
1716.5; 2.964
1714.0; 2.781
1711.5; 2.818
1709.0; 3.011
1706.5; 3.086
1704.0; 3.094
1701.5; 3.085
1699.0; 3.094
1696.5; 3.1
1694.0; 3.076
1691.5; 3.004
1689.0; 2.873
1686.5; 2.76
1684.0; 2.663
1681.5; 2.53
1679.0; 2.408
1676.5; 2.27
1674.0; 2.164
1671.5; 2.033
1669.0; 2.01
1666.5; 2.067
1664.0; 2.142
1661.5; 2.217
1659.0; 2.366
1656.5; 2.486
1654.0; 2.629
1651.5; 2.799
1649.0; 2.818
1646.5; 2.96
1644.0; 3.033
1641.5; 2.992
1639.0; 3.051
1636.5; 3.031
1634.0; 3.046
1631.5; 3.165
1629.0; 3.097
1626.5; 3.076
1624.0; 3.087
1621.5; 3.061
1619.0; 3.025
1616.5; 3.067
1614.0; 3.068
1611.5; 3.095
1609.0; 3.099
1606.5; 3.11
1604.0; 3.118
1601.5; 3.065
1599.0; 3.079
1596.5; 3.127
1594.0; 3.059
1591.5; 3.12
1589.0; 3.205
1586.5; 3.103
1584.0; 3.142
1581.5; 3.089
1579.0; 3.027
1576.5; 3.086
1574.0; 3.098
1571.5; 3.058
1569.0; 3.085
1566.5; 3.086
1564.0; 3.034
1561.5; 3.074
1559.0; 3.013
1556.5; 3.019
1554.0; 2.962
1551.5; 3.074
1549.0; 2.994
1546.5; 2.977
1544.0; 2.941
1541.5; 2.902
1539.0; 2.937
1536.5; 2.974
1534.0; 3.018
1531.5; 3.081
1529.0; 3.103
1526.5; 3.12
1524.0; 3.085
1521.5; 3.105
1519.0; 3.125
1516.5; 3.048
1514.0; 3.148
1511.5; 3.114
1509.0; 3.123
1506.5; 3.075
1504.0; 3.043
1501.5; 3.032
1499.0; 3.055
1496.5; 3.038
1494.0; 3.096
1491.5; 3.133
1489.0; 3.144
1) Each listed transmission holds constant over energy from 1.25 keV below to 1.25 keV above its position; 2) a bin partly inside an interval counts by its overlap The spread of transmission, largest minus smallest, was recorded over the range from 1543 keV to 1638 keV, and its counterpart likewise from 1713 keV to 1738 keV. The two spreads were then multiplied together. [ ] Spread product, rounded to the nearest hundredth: 0.09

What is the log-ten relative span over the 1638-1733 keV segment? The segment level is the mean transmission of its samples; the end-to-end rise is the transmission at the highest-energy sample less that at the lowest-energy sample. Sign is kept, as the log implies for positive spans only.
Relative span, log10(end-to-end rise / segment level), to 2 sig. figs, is -1.7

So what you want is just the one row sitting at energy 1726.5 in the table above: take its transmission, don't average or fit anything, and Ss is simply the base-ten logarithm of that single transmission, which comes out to 0.479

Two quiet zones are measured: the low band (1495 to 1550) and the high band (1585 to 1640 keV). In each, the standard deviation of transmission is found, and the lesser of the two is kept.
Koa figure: 0.04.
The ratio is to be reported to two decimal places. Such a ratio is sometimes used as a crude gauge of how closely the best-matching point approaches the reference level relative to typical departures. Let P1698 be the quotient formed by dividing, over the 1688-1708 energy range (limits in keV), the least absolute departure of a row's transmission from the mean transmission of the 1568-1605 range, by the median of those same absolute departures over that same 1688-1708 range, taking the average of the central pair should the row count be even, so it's 0.22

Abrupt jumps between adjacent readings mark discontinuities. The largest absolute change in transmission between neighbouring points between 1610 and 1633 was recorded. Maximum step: 0.068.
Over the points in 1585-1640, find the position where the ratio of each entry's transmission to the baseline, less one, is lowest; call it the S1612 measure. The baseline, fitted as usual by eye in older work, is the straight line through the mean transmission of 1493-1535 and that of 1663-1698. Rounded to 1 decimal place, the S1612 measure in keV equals 1594.0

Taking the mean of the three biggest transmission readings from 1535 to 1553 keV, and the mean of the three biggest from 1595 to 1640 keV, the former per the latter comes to 0.96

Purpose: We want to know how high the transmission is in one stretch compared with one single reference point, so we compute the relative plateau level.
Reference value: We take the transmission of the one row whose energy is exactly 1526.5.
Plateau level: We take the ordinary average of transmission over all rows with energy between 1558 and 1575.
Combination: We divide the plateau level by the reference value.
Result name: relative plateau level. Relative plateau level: 0.982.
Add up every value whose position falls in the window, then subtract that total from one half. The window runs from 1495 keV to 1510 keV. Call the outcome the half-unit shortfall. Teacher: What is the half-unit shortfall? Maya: -17.9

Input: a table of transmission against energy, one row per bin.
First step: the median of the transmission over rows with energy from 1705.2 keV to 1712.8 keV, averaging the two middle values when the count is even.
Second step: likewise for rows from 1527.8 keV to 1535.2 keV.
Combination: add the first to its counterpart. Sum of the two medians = 6.09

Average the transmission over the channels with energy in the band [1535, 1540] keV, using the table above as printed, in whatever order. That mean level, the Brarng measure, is 2.96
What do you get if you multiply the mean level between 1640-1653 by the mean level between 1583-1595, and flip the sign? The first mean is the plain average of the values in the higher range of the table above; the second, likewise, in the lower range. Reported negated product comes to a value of -9.1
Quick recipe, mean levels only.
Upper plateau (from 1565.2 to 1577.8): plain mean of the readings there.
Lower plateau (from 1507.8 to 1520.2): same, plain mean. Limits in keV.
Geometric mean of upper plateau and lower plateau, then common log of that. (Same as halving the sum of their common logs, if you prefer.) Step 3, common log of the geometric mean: 0.491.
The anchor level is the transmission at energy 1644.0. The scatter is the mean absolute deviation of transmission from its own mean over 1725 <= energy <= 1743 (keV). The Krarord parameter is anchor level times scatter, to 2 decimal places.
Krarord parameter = 0.10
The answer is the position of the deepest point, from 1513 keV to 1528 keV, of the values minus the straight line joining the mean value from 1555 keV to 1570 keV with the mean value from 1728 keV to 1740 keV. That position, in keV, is 1516.5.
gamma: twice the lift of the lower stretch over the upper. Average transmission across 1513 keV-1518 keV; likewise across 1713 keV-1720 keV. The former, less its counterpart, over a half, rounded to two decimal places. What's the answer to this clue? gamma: 0.32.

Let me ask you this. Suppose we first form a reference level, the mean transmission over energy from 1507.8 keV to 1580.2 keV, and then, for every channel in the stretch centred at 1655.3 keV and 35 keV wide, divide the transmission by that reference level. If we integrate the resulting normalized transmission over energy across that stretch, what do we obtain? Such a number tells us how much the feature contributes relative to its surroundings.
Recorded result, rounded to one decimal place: 29.2 keV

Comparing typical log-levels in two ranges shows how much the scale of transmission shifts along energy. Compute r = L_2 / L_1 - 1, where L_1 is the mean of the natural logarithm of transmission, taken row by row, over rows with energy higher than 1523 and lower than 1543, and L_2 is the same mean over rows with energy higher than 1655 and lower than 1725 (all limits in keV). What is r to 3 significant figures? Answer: -0.117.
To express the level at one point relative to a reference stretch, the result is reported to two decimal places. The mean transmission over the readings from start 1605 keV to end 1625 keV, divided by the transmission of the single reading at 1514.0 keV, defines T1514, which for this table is 0.98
